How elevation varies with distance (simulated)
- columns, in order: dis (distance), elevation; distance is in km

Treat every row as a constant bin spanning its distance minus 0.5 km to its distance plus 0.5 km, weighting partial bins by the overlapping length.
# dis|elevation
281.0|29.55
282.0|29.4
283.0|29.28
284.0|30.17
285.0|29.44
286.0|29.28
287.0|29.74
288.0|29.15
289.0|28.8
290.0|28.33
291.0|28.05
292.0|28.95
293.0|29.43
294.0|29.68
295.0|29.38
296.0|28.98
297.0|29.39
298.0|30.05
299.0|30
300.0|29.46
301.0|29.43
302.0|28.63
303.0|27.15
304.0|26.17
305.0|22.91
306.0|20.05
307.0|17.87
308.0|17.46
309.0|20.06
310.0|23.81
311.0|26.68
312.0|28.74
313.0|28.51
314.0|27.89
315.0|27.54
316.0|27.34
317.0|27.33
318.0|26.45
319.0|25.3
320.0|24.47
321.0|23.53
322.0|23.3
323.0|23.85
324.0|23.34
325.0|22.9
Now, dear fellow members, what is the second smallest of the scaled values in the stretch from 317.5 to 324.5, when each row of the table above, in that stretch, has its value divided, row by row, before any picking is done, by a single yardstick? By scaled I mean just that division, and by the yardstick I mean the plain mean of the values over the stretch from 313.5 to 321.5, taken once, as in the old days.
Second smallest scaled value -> 0.89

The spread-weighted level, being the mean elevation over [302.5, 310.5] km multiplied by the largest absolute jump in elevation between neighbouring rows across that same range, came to 82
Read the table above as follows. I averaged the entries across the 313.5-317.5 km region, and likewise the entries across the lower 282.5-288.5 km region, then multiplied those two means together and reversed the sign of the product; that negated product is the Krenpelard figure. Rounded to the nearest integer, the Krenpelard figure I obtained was -812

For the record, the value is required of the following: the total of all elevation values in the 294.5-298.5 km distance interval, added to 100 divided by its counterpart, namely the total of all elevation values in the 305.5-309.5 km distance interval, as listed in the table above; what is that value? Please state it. 119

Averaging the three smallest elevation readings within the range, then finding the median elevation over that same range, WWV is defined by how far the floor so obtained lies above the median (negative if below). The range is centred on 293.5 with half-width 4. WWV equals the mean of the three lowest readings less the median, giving -0.7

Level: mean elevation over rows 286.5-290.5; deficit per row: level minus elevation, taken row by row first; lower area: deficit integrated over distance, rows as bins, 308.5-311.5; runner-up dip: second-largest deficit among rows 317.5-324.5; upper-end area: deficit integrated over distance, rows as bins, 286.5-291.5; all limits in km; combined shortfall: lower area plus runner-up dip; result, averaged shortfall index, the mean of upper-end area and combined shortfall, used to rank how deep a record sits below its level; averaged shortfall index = 11.5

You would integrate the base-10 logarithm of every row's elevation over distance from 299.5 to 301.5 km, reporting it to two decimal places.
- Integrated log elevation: 2.94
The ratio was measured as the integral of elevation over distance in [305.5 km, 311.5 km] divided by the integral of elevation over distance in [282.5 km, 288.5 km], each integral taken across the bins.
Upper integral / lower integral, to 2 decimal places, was 0.71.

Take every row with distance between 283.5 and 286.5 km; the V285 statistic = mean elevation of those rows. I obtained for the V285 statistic 29.6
